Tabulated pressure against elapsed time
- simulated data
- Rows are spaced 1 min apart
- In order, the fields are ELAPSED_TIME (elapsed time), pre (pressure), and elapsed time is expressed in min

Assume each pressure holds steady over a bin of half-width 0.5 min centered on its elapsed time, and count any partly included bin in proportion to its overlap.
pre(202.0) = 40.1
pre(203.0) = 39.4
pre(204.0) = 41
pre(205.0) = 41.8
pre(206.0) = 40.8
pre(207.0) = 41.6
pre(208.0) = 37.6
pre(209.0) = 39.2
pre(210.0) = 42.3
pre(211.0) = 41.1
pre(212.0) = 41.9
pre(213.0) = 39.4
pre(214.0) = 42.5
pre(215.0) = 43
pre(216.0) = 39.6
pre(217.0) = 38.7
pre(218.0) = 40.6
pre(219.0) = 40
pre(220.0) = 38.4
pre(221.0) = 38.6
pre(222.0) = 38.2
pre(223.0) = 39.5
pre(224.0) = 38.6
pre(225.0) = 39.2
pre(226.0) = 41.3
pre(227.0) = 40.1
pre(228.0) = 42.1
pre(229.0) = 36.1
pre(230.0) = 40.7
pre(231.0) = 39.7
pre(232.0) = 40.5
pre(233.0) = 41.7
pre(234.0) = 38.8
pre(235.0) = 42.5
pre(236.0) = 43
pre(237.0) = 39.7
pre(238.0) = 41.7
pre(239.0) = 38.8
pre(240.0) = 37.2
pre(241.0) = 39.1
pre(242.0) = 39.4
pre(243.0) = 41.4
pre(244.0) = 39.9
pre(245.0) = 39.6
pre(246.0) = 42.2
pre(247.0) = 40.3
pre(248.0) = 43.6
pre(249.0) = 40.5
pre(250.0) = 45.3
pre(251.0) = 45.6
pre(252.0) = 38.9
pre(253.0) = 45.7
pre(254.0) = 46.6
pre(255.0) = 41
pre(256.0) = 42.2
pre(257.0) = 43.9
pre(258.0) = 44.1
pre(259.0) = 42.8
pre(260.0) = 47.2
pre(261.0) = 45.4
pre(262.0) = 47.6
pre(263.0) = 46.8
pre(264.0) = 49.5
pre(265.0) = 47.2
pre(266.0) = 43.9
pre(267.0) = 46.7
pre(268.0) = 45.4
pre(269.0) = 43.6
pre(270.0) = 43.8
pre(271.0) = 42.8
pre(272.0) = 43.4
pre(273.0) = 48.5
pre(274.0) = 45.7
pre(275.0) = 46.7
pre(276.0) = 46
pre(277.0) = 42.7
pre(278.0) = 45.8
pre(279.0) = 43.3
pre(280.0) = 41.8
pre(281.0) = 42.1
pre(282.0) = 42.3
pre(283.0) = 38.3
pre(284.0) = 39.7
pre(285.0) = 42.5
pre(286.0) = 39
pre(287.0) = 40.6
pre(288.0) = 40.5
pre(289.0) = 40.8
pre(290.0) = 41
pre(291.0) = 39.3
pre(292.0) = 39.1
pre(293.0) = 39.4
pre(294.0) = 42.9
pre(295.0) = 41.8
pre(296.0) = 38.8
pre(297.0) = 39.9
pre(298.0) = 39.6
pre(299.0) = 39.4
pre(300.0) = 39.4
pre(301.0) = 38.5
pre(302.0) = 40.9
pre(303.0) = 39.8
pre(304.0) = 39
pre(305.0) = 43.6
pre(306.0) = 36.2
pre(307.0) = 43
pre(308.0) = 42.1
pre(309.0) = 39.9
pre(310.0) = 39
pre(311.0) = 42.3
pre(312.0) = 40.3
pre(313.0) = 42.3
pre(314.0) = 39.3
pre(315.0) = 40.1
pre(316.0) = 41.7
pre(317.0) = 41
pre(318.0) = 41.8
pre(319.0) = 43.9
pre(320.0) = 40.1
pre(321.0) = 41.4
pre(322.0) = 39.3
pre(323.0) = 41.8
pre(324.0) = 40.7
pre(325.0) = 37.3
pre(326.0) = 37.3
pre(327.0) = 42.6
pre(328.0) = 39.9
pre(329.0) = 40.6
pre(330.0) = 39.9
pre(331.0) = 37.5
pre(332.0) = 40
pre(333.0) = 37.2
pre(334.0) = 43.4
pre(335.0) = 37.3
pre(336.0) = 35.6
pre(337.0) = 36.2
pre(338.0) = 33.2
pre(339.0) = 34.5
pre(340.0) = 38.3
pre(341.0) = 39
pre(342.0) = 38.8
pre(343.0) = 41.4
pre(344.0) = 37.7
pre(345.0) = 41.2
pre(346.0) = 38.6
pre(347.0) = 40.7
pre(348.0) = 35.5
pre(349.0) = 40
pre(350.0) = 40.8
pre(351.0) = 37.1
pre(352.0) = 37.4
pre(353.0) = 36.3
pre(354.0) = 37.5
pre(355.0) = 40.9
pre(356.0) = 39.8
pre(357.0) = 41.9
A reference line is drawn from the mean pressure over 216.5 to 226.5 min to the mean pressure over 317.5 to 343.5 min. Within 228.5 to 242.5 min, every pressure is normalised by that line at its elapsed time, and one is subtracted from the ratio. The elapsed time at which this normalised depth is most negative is 229.0 min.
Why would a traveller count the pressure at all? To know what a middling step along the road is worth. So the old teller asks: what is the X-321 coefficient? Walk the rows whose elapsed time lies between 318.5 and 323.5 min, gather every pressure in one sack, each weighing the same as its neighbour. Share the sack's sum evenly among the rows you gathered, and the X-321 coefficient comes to 41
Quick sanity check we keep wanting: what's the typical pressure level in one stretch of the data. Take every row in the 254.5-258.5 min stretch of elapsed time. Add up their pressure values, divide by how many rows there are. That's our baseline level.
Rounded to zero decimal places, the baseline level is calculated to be 43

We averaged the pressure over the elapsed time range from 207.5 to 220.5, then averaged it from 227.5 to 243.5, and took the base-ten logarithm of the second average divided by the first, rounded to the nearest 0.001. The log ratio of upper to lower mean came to -0.002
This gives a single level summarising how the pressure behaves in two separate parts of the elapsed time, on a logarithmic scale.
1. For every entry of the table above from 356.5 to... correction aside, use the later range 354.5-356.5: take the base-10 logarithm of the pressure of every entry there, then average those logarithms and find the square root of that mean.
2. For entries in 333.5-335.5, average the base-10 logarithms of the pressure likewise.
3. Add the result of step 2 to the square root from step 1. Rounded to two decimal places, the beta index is 2.87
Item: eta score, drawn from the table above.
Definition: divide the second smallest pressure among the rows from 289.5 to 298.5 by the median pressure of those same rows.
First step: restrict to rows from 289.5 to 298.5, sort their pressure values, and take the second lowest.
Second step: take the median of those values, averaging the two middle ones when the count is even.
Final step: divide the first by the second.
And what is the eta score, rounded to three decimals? 0.987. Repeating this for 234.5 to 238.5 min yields 0.990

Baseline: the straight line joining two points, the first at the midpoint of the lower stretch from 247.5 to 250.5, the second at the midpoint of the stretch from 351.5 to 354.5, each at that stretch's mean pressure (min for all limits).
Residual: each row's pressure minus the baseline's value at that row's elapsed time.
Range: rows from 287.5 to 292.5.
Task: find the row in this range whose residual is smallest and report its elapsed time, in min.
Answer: 292.0 min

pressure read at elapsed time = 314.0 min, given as 39.3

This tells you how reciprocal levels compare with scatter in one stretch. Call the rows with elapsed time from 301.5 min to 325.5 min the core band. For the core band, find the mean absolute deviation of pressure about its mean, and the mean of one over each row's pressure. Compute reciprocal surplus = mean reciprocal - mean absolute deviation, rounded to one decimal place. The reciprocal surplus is -1.4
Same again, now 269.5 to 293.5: -2.1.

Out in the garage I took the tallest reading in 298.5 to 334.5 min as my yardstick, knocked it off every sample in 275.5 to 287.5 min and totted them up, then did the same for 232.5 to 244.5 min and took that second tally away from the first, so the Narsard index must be 21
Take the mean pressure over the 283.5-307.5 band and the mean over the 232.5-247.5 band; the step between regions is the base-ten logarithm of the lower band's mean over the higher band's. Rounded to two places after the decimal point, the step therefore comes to 0.00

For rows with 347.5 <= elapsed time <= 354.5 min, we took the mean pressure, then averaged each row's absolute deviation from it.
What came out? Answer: 1.49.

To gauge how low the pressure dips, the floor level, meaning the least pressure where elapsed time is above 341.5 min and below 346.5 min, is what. 37.7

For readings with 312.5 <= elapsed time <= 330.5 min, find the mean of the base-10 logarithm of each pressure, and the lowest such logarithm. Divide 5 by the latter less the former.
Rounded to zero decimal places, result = -137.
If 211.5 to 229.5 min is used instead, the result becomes -117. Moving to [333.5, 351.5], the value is -82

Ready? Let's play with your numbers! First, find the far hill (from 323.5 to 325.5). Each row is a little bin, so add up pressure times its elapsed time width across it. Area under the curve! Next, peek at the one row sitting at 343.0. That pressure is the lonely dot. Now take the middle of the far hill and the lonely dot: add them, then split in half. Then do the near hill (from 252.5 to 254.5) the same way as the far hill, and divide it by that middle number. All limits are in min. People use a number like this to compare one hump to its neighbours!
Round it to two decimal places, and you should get 1.55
